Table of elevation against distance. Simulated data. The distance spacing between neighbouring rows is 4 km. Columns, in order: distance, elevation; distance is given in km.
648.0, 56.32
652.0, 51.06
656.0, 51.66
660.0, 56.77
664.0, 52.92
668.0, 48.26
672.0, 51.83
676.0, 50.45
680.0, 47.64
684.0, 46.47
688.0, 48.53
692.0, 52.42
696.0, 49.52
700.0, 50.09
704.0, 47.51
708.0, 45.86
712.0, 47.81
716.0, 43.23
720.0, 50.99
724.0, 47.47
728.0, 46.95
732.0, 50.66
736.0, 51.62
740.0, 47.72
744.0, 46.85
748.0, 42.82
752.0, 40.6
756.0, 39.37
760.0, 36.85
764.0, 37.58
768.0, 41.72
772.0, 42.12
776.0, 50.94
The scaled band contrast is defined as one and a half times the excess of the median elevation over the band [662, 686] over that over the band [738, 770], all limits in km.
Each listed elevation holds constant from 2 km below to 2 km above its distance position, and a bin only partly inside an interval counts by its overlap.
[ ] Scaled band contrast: 12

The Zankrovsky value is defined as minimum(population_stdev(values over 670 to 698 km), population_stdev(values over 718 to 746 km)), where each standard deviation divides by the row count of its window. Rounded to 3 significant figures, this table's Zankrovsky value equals 1.94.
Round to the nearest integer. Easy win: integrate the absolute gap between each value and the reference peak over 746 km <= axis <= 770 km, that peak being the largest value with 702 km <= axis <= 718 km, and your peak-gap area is 192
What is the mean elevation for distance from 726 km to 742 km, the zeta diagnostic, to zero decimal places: 49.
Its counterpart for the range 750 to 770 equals 39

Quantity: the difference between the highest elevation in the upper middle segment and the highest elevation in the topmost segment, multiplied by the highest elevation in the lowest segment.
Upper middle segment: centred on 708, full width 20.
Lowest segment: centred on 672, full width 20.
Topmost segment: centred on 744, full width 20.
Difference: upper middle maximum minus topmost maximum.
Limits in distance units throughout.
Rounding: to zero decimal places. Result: -81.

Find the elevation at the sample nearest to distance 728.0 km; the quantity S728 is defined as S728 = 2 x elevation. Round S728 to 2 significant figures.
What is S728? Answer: 94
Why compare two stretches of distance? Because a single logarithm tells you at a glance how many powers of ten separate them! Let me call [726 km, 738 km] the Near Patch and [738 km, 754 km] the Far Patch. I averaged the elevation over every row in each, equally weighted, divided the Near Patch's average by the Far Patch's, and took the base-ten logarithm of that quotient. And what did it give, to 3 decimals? 0.048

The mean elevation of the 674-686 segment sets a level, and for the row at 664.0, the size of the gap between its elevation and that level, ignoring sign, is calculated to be 4.7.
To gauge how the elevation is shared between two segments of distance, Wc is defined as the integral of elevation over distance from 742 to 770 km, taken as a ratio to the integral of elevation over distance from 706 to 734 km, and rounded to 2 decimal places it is 0.86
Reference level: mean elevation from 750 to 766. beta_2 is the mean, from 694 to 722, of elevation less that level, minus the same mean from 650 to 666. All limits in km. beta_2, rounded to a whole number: -5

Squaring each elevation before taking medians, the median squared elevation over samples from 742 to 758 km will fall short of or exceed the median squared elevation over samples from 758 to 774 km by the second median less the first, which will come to -165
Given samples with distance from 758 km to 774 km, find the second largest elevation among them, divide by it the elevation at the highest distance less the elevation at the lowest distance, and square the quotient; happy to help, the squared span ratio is 0.0160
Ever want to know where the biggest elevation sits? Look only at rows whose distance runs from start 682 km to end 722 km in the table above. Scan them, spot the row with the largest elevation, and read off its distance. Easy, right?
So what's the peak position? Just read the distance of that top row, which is 692.0 km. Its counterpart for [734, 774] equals 736.0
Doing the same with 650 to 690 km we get 660.0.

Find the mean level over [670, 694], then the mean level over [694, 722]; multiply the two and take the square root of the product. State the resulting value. 49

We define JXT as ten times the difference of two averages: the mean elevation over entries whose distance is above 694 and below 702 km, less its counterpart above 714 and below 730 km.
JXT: 26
